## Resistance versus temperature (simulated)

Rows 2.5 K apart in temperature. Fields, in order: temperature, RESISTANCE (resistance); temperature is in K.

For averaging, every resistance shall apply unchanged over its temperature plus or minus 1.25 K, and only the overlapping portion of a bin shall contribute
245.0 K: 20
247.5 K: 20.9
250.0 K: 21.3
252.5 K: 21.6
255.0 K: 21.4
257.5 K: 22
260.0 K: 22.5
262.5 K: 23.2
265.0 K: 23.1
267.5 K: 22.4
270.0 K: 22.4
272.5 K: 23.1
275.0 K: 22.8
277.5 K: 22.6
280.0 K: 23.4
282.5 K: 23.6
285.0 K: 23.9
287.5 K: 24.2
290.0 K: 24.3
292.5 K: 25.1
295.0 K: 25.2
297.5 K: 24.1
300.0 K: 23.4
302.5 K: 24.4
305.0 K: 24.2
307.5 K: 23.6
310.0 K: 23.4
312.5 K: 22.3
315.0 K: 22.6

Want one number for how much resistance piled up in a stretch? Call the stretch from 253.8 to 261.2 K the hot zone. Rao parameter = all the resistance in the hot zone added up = 66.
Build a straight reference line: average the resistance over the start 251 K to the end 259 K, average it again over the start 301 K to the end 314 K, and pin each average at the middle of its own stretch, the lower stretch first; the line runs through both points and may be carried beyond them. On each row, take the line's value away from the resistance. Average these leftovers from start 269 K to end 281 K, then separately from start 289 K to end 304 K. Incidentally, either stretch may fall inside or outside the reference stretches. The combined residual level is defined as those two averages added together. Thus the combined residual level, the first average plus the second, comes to 1.7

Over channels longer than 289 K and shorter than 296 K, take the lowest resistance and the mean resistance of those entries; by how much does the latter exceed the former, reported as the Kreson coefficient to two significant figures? 0.57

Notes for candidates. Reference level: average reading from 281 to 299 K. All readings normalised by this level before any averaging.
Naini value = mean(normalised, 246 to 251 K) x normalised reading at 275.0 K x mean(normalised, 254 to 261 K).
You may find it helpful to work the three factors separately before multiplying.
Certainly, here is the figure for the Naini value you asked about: 0.73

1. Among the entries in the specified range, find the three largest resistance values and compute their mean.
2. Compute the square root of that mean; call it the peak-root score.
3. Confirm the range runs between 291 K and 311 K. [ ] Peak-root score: 4.99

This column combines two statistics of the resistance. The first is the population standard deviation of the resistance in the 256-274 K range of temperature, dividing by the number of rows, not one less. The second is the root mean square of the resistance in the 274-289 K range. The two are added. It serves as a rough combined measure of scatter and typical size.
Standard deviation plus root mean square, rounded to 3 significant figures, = 23.9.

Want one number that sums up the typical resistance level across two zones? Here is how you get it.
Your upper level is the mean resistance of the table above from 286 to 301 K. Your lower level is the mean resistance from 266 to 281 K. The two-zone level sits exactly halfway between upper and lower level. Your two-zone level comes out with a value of 23.6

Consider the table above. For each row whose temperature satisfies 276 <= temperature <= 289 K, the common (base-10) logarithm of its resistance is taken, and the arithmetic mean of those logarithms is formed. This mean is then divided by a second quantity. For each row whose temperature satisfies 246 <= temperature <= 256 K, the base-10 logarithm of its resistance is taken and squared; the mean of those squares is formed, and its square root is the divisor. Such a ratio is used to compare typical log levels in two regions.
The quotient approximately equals 1.03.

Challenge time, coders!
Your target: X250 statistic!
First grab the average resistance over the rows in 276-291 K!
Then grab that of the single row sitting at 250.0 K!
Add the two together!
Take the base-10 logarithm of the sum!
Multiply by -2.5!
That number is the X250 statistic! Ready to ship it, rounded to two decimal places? -4.13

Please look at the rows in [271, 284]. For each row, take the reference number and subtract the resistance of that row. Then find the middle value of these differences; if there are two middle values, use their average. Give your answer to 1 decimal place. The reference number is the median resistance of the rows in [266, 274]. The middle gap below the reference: -0.7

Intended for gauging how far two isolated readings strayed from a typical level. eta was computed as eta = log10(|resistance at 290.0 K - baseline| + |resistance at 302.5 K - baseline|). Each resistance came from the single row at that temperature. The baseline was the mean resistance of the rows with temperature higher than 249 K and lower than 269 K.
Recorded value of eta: 0.6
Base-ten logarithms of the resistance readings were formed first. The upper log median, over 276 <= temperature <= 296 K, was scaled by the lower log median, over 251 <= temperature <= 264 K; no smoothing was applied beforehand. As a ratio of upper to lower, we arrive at 1.03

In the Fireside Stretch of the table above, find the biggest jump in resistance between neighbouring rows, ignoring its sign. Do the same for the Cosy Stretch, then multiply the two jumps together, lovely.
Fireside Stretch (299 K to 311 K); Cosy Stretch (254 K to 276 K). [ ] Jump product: 0.70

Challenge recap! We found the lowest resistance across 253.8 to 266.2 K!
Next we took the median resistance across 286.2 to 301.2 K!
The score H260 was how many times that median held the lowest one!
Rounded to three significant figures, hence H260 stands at 1.13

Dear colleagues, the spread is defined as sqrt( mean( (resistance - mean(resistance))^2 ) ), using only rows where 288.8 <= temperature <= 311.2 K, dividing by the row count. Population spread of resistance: 0.62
